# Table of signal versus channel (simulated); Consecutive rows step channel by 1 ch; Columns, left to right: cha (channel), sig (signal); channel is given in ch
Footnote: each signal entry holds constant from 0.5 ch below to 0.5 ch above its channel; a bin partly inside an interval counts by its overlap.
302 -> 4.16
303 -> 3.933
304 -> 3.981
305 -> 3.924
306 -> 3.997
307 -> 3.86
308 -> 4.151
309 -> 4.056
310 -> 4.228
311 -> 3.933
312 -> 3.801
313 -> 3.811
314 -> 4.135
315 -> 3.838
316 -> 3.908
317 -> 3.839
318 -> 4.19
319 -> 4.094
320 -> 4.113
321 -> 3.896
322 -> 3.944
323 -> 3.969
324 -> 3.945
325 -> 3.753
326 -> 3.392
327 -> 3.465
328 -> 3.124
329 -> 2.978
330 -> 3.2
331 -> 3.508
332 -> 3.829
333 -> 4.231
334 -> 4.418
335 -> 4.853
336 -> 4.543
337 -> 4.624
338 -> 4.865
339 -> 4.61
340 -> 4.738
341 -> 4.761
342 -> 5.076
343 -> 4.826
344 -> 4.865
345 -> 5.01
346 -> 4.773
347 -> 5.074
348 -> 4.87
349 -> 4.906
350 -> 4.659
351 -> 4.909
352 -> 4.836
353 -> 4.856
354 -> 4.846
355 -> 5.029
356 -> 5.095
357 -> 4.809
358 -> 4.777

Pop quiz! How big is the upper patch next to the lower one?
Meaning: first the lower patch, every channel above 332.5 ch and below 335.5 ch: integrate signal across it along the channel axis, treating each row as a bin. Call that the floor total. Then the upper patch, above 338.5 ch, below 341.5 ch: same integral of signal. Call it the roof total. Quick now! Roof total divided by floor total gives 1.04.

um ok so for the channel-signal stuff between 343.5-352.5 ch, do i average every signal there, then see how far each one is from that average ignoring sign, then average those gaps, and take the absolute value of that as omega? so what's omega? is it 0.086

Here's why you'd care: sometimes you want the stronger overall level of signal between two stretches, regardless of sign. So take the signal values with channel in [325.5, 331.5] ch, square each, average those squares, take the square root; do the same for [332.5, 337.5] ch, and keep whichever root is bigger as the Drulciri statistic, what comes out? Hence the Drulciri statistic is 4.5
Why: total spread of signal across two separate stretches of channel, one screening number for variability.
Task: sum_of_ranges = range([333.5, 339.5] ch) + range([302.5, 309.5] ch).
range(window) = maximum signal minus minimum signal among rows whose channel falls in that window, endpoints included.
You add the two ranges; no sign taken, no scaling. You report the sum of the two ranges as 0.74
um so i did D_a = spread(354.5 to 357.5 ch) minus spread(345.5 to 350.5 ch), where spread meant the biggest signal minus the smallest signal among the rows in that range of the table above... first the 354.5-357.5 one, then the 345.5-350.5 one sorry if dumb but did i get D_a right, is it -0.13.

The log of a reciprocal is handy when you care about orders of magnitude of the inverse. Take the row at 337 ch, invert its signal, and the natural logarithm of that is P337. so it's -1.53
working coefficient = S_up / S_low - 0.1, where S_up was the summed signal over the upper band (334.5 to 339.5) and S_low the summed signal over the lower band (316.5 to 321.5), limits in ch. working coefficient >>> 1.07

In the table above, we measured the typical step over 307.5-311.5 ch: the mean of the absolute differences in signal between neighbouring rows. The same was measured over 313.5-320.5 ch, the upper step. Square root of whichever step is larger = 0.43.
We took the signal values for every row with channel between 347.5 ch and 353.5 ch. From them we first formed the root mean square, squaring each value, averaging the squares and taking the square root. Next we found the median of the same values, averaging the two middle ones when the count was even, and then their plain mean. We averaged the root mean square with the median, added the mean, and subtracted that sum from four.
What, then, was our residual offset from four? -5.69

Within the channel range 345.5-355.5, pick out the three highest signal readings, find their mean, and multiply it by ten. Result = 50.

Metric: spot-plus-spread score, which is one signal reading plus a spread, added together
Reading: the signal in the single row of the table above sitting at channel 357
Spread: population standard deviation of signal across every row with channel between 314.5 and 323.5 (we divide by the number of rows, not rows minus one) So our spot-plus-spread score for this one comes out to 4.9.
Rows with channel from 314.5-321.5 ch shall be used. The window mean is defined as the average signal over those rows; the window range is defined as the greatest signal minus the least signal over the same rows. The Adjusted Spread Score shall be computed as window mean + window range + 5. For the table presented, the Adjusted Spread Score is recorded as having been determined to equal 9.33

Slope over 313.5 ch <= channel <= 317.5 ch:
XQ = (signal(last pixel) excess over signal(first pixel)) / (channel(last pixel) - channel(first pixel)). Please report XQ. -0.10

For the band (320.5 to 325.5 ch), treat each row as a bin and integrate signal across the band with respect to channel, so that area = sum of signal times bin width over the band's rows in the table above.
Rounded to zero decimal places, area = 20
